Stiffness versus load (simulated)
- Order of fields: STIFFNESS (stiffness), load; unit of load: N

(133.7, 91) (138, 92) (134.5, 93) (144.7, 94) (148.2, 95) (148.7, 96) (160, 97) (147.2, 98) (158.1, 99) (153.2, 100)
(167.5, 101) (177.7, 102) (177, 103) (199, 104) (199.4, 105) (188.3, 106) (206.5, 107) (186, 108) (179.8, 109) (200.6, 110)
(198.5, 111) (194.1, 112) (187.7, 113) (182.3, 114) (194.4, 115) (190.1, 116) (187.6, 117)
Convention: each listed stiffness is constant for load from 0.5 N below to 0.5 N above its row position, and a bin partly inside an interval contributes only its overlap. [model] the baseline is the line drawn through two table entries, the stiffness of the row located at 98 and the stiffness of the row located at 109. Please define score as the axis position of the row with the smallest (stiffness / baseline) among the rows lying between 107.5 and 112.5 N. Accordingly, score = 109 N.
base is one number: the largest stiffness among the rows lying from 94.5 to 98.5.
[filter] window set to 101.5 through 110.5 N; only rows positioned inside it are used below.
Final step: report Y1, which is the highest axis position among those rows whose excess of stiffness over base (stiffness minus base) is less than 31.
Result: 109 N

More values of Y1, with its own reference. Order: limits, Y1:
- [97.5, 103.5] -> 103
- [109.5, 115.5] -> 114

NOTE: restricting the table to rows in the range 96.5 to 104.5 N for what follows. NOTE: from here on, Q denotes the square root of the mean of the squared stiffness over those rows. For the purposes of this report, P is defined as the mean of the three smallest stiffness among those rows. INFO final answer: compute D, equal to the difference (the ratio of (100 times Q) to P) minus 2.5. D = 108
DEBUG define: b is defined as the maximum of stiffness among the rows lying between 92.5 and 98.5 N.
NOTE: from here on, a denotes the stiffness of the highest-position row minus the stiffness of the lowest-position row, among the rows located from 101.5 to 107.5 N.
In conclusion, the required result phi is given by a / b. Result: 0.180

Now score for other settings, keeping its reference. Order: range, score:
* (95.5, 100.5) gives 98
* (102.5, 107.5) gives 103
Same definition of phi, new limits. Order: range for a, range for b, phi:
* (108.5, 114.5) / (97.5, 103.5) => 0.014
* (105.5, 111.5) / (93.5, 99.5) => 0.064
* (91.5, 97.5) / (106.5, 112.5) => 0.107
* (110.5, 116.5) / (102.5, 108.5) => -0.041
